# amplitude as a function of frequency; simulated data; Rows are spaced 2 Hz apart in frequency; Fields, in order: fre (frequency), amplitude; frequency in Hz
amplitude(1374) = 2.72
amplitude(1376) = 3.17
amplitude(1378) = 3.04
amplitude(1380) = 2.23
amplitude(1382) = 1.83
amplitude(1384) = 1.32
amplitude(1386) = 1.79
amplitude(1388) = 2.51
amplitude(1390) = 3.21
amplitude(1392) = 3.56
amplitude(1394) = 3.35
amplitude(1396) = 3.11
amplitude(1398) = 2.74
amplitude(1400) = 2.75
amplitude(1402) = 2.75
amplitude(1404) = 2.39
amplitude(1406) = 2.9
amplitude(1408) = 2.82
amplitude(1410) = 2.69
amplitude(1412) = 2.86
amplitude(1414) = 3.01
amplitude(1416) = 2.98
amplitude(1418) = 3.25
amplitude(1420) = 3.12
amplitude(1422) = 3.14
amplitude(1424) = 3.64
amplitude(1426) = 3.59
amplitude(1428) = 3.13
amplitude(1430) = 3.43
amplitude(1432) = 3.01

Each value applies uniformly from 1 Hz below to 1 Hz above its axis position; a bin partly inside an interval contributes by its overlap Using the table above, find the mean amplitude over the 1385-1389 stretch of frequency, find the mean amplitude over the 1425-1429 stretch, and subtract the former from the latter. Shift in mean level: 1.2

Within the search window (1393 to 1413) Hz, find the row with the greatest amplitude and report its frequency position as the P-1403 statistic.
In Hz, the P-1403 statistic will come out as 1394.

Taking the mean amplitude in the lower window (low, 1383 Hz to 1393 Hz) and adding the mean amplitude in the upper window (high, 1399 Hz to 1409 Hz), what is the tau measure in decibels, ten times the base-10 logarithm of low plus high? 7.16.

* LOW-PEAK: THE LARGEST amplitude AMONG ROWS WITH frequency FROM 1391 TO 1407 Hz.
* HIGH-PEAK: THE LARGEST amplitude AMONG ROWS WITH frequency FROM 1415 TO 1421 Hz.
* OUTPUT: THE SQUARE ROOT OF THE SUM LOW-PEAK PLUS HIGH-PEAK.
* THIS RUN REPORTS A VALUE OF 2.61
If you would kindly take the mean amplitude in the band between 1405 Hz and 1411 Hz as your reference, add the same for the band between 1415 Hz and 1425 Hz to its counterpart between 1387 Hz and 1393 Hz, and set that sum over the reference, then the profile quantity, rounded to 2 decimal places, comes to 2.25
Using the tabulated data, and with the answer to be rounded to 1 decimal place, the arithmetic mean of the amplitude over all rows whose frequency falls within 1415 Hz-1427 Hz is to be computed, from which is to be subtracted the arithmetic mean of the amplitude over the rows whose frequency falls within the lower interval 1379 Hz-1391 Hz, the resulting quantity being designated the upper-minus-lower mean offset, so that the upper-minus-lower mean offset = 1.1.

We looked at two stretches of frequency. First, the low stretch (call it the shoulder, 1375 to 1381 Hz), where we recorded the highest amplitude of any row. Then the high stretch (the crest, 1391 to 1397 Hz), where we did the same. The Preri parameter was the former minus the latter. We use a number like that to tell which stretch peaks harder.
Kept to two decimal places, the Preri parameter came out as -0.39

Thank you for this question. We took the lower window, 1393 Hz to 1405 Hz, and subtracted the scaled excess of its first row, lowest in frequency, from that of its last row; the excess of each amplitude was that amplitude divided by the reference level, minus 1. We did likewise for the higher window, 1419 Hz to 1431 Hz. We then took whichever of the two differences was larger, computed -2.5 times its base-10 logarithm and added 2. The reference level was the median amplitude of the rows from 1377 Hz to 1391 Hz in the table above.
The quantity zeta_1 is 4.1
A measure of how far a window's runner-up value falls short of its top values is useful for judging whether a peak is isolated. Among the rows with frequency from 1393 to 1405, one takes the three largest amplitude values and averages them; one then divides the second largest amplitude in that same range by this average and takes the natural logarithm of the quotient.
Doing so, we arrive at 0.013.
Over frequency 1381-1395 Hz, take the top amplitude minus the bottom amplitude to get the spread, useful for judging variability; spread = 2.2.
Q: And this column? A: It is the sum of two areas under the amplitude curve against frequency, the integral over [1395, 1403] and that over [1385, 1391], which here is 38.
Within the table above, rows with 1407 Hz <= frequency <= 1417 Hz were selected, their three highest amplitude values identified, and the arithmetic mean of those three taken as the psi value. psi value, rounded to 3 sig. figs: 2.95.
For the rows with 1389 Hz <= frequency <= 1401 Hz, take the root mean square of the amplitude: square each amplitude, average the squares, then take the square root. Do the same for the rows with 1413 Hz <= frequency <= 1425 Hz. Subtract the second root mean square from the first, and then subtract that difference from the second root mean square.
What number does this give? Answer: 3.3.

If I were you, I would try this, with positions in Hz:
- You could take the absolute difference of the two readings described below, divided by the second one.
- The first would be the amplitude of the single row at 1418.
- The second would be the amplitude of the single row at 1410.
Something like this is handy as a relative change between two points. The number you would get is 0.21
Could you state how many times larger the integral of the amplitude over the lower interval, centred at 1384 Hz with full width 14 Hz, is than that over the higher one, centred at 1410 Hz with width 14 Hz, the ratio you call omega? 0.81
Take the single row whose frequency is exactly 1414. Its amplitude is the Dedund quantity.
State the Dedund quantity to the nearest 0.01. 3.01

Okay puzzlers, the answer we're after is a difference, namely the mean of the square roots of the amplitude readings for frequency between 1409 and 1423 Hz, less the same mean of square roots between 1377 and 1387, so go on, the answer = 0.32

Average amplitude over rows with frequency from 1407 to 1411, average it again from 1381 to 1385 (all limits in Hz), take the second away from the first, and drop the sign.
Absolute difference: 1.2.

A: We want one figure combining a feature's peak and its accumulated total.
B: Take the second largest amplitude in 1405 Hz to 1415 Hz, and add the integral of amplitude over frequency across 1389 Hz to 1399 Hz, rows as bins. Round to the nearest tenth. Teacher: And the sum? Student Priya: 34.8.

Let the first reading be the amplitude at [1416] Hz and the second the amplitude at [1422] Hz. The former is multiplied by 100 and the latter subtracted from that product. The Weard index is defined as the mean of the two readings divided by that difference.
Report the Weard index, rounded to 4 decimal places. 0.0104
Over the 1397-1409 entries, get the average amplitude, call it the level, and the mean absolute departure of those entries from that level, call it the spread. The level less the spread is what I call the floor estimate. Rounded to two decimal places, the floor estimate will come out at 2.61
